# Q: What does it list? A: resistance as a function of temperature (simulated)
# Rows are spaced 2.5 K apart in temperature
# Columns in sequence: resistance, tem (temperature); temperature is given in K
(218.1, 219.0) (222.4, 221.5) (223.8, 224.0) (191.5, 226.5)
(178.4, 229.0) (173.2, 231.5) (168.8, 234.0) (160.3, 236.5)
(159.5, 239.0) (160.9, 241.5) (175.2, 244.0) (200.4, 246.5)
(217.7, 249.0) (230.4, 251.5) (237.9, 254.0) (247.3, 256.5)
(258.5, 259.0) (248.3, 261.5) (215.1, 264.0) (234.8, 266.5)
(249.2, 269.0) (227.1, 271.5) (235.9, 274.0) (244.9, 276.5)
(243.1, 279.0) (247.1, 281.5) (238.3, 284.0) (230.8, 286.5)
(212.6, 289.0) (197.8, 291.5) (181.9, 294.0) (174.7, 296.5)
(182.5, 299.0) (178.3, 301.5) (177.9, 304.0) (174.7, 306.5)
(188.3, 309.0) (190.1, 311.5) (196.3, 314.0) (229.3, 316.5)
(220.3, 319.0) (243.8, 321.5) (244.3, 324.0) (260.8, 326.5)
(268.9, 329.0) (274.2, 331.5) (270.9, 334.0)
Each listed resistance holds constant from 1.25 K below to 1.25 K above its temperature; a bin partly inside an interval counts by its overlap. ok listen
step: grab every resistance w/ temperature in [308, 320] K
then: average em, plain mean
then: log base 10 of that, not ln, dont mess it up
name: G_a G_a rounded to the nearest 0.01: 2.31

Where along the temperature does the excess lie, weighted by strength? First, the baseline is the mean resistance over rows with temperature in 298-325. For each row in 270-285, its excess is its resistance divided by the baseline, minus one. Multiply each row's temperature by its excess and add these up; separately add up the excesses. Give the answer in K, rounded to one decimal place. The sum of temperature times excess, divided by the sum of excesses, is 278.2 K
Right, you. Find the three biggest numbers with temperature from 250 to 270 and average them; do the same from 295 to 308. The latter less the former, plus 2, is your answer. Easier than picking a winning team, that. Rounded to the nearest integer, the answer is -70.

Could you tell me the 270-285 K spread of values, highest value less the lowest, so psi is 20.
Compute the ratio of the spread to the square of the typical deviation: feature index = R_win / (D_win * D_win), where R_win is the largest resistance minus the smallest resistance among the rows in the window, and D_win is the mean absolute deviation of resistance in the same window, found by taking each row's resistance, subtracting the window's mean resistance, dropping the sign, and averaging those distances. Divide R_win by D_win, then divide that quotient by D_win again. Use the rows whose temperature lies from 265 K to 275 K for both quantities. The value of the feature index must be 0.6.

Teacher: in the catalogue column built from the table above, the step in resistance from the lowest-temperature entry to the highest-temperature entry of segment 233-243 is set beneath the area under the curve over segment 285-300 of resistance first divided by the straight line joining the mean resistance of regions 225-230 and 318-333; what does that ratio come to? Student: -1.6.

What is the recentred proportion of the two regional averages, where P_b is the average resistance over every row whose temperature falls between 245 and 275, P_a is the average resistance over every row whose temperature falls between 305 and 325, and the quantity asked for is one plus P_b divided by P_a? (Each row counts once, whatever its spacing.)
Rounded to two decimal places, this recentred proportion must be 2.11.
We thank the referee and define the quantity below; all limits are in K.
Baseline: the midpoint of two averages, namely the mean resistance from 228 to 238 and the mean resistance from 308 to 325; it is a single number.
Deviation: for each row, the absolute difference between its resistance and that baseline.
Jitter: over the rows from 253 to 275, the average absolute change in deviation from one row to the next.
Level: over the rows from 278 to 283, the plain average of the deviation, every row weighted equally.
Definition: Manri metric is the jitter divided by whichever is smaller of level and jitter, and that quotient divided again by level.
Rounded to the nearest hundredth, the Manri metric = 0.02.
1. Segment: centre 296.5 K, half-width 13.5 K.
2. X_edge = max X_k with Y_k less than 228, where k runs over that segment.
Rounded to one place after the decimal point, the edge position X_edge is 309.0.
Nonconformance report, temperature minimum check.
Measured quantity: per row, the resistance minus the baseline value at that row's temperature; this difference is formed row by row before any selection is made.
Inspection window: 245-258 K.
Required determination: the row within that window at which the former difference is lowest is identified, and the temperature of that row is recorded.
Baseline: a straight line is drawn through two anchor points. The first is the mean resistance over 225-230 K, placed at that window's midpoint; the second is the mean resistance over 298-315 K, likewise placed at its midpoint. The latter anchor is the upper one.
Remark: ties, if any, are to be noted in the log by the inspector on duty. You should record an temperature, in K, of 246.5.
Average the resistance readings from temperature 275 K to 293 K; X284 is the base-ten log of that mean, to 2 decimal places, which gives 2.36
